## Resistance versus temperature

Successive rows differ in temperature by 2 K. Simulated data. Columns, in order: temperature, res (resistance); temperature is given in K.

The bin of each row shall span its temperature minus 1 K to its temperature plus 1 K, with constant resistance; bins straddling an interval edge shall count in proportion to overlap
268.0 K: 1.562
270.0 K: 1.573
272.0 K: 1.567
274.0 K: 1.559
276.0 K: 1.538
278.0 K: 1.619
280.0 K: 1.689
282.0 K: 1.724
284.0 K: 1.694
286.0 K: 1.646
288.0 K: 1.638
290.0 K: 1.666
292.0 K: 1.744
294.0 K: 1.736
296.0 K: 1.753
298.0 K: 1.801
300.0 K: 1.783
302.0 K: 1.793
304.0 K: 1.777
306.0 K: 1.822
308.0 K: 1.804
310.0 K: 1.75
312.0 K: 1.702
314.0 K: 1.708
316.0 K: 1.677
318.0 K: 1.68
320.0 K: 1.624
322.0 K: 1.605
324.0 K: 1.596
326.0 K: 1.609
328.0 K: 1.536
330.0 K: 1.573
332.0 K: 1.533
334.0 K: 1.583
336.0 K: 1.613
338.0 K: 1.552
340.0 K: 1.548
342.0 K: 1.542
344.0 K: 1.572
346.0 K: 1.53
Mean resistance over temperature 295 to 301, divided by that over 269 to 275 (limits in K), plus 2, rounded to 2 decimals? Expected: 3.14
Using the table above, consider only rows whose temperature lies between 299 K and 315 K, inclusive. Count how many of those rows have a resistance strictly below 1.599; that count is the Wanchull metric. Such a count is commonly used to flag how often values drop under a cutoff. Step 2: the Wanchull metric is 0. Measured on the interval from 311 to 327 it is 1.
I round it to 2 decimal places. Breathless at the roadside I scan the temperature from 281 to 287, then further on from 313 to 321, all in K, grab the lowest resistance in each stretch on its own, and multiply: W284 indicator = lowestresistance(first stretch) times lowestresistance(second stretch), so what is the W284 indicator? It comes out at 2.67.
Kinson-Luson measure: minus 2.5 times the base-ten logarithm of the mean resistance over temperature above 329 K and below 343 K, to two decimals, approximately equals -0.49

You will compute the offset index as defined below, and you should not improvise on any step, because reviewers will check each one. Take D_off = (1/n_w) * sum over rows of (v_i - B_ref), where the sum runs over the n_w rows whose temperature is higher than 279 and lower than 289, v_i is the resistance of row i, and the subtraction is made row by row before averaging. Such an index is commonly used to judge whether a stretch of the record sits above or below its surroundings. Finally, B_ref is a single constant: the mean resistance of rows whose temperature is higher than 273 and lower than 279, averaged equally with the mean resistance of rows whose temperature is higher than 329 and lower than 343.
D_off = 0.11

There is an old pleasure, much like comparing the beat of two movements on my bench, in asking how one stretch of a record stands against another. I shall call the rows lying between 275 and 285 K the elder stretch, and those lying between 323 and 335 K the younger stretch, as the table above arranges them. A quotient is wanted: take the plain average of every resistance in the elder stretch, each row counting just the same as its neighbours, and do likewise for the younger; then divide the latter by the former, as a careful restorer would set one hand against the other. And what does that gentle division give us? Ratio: 0.95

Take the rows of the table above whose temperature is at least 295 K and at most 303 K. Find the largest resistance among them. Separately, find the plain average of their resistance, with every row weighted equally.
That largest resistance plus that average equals 3.6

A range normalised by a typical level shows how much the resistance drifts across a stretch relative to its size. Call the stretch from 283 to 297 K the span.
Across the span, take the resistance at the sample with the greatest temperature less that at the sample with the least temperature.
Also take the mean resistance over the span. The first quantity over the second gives 0.03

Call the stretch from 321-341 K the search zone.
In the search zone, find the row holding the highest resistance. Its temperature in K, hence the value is 336.0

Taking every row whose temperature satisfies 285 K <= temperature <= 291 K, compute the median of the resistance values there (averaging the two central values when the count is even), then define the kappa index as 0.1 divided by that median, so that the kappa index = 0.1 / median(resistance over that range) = 0.061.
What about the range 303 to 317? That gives 0.057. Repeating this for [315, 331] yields 0.062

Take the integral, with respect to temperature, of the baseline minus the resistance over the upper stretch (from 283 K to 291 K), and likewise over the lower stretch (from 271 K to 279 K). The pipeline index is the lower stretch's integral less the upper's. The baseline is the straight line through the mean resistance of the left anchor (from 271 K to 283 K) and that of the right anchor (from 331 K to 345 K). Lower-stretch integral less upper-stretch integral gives 0.8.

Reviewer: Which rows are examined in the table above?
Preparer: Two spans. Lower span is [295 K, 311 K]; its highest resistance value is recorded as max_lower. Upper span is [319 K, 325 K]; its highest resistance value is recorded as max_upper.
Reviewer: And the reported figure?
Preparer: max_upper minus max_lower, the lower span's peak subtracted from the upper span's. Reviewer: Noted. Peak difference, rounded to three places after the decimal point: -0.198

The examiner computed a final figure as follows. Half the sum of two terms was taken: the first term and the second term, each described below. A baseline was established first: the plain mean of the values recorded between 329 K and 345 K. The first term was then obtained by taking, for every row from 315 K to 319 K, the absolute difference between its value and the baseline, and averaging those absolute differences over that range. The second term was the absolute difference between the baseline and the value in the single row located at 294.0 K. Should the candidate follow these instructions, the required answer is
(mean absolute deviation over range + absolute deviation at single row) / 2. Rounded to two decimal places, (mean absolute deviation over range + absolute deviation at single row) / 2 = 0.14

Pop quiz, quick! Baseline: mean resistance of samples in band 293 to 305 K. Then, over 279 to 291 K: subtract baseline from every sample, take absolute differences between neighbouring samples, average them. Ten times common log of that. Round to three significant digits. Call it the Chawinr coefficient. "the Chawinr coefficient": -15.3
